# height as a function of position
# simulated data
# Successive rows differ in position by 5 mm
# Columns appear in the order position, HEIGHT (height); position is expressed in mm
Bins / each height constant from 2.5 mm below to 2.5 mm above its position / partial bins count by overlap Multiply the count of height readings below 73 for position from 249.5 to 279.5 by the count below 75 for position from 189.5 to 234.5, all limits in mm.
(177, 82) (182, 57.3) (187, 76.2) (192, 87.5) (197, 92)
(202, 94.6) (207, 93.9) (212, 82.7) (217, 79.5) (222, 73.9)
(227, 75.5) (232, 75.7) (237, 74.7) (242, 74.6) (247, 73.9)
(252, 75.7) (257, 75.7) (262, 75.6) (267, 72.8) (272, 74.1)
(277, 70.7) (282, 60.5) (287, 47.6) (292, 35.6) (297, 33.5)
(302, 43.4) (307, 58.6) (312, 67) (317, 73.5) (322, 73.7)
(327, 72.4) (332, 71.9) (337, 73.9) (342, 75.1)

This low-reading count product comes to 2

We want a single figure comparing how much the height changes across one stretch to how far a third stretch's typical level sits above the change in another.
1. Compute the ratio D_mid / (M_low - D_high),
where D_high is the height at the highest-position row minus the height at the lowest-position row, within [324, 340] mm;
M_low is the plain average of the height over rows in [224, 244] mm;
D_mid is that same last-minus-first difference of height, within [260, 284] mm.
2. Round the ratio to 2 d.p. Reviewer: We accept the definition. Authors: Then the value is -0.21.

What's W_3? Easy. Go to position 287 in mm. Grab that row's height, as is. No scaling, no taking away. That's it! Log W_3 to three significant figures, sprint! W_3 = 47.6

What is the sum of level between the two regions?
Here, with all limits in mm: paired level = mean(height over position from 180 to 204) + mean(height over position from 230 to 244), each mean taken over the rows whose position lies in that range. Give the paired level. 157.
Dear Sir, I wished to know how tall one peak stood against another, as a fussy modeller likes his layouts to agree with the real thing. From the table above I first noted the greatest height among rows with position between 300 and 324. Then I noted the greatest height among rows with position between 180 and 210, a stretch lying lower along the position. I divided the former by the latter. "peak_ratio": 0.78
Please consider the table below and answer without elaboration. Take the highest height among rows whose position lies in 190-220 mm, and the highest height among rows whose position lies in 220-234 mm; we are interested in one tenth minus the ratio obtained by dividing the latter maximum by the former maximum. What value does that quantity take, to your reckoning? -0.70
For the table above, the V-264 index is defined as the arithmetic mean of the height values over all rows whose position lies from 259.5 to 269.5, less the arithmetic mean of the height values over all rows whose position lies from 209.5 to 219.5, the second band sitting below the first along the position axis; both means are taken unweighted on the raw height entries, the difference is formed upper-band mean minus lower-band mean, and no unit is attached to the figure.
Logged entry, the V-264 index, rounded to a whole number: -7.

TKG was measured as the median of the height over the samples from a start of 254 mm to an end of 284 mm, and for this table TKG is 73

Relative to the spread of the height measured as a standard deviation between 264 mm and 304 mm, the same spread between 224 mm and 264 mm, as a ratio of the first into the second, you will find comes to 0.0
